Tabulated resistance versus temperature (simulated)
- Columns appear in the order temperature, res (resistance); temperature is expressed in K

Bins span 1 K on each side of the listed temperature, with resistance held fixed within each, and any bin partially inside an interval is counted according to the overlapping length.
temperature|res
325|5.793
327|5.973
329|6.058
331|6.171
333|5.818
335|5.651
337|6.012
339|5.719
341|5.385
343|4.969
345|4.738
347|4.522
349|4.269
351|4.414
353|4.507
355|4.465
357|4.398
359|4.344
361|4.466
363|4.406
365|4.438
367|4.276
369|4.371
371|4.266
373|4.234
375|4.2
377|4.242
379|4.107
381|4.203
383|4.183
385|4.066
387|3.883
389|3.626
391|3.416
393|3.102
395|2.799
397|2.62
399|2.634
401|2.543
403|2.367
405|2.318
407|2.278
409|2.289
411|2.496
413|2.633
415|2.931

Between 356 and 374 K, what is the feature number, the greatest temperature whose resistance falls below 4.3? 373 K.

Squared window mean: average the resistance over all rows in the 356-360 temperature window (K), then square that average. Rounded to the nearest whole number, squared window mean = 19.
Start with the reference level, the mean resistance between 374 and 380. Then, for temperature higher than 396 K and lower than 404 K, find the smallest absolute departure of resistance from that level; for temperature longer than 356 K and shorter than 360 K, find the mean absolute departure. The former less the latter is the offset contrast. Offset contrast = 1.4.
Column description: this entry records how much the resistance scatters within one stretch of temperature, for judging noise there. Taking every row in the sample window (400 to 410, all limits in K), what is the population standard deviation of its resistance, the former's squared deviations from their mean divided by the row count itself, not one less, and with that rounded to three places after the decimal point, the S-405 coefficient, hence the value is 0.097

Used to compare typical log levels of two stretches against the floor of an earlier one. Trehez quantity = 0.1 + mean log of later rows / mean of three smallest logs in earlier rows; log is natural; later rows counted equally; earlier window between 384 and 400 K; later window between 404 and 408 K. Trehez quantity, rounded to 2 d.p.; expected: 0.94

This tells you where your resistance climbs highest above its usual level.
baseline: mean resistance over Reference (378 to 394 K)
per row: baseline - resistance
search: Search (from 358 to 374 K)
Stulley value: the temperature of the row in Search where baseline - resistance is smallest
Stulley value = 361 K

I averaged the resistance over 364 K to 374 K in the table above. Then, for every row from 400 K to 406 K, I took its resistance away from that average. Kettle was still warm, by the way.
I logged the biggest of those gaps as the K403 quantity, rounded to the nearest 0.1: 2.0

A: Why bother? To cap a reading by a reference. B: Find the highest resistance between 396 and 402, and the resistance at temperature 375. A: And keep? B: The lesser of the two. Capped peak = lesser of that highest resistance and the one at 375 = 2.63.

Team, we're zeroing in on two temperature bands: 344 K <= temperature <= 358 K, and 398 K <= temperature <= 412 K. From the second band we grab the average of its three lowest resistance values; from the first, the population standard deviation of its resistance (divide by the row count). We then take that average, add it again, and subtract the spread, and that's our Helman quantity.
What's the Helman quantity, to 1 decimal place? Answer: 4.5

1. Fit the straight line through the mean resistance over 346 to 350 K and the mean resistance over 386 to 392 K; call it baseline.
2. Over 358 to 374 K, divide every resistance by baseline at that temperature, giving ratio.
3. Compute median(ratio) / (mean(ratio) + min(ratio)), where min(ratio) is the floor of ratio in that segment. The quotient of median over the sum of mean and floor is 0.5100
